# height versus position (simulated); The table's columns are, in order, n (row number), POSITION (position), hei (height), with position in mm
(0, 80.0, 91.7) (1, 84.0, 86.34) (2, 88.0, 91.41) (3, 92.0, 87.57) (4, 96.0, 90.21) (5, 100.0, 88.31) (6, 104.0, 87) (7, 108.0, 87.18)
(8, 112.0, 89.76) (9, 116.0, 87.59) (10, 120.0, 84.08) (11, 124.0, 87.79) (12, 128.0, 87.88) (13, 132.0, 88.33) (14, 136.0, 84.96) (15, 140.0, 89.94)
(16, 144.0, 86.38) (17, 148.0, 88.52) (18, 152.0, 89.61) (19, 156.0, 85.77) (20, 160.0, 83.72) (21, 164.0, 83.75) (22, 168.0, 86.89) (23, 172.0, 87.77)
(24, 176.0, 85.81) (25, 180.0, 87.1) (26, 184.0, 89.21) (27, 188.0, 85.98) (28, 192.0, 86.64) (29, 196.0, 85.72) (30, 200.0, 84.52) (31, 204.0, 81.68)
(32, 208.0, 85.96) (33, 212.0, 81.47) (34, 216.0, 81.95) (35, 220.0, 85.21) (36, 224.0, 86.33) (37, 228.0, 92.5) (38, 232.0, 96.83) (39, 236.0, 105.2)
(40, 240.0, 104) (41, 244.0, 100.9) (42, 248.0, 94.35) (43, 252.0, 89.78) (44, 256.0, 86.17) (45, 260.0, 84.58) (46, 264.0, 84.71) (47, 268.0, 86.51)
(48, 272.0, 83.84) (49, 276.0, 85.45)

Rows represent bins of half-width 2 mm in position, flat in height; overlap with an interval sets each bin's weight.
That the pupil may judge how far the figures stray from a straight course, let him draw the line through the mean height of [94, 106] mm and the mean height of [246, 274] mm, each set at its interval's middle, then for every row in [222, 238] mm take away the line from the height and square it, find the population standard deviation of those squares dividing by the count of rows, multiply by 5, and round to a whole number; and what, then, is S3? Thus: 627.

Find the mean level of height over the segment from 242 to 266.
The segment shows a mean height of 90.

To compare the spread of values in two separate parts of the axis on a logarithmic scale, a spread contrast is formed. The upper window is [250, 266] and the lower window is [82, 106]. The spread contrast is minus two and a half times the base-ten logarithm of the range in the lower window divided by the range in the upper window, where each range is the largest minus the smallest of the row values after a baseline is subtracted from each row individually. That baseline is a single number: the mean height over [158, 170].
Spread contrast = 0.0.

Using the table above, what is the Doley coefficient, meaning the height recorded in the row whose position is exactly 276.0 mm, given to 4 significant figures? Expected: 85.45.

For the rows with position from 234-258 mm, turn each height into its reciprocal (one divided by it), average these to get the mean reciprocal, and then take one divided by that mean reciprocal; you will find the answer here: 96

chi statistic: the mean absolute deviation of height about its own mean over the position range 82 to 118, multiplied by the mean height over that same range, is 123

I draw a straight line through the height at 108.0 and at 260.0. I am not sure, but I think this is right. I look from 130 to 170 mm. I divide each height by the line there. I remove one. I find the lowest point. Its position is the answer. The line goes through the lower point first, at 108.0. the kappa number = 160.0 mm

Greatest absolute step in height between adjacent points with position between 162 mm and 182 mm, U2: 3.1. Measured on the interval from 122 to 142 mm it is 5.0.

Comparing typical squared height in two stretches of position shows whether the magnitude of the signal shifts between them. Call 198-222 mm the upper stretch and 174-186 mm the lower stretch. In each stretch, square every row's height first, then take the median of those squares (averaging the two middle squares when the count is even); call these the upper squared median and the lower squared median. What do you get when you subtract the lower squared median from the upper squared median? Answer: -657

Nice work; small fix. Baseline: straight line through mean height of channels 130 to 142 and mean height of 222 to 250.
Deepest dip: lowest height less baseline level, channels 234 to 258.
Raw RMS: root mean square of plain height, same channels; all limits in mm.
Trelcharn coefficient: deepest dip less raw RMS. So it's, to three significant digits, -110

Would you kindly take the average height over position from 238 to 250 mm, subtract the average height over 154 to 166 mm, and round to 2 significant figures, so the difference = 15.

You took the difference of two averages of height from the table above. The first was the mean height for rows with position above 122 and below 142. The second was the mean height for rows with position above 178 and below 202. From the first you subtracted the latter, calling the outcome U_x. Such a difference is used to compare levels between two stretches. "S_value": 1.3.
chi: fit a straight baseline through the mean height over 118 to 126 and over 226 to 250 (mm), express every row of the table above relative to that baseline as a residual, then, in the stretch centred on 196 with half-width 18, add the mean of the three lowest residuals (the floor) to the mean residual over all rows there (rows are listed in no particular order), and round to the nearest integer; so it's -22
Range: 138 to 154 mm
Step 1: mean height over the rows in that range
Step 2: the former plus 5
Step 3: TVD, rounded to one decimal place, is 93.6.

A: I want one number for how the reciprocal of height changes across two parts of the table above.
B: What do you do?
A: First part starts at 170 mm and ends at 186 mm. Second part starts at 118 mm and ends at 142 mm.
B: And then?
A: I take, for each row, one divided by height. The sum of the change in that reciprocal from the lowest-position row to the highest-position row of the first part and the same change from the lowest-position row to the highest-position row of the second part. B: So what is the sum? -0.0010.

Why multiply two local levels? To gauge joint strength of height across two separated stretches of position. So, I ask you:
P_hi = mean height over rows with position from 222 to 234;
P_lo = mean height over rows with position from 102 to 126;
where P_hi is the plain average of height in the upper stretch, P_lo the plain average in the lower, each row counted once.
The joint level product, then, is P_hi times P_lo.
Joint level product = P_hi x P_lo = 8016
